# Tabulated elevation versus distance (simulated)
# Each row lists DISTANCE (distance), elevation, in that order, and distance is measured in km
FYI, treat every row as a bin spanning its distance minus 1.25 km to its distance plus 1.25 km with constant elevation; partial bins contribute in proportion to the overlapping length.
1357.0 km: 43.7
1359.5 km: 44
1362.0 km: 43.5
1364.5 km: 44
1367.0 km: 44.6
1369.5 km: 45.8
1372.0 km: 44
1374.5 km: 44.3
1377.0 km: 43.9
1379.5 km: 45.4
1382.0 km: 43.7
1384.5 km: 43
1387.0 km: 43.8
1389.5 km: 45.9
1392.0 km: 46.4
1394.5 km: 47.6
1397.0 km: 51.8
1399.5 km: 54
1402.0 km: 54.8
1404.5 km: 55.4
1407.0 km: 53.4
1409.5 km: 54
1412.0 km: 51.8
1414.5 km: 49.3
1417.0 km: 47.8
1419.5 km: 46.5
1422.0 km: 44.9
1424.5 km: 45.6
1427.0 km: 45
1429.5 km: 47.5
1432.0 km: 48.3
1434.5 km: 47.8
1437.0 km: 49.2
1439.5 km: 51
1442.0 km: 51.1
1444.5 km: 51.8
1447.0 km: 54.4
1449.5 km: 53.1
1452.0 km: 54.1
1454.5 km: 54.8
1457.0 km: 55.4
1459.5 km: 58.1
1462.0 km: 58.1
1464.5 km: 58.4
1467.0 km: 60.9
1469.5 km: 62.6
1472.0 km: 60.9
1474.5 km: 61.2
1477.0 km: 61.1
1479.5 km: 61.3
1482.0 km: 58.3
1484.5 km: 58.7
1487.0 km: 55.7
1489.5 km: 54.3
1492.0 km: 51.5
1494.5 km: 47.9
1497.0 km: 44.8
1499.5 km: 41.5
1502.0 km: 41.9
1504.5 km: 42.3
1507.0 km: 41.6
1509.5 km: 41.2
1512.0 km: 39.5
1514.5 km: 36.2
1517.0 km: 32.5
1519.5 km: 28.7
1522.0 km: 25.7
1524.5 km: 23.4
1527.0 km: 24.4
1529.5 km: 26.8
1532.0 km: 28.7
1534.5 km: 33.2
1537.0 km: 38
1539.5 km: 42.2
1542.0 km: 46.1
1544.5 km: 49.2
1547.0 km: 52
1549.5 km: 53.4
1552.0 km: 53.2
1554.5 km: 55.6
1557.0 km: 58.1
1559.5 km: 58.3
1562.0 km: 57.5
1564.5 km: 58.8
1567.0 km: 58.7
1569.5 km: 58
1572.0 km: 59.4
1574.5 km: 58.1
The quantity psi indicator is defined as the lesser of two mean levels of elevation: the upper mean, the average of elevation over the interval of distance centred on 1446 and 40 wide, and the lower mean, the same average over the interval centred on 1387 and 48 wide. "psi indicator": 48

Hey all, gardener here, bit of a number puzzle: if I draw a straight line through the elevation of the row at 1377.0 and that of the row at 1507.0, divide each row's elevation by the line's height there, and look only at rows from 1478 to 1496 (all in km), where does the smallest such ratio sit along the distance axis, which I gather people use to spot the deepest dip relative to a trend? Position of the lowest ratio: 1494.5 km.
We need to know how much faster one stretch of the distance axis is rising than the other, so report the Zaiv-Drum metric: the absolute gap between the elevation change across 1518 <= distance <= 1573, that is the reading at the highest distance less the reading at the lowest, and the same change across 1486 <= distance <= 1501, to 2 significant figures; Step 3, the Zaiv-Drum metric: 45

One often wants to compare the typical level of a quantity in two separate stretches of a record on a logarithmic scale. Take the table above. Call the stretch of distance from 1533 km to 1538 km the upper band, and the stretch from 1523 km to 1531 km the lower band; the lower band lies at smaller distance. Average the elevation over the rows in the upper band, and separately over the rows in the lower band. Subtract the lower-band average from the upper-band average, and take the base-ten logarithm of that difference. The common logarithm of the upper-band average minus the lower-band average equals 1.0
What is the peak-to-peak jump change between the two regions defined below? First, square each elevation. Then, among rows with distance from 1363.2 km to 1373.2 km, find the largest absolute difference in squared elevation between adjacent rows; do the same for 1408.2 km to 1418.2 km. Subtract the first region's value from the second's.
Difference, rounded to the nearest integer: 91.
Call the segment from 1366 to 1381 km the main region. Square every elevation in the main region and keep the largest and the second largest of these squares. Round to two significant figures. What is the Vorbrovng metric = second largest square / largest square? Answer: 0.98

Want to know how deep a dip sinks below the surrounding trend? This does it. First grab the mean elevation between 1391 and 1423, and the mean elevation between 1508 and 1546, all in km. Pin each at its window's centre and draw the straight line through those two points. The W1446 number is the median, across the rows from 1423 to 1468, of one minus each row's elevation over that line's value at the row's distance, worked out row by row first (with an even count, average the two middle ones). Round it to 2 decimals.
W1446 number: -0.16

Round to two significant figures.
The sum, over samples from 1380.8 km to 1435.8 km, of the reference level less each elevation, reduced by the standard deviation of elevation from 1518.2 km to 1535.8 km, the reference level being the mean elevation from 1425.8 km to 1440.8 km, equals -12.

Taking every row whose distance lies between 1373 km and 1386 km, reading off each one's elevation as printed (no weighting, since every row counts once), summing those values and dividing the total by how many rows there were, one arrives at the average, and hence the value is 44.1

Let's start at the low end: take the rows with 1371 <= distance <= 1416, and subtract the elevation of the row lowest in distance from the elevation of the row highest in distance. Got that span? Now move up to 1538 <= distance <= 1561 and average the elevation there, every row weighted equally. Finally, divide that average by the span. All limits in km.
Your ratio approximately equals 10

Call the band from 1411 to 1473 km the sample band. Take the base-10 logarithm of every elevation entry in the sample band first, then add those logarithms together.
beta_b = 43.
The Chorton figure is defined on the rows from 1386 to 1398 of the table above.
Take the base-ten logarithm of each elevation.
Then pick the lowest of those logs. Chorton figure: 1.64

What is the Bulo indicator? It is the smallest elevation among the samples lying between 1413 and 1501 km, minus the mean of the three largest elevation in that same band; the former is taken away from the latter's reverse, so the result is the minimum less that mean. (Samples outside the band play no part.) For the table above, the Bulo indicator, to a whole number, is -20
